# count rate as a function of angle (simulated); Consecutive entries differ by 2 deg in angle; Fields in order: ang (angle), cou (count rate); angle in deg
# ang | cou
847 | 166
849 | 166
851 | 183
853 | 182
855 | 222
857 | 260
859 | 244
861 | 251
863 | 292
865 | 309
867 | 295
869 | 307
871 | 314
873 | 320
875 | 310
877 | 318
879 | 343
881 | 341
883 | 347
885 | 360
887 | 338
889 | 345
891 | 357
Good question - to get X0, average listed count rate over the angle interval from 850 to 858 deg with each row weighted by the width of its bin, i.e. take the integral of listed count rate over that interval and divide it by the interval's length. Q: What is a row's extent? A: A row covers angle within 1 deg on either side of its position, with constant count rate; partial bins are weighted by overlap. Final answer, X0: 212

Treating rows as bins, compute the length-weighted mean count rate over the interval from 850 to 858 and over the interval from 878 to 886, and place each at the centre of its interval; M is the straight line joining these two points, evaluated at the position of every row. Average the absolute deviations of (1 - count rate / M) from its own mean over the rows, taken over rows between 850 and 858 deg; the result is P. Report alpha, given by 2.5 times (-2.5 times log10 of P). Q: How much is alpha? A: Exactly 6.5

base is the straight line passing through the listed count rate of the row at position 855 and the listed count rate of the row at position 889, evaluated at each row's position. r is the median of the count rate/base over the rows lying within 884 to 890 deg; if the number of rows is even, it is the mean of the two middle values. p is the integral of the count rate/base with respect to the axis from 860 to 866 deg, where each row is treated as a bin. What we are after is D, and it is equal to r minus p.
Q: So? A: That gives -5.8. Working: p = 6.78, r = 1.00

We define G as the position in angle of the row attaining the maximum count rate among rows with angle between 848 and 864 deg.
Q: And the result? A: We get 863 deg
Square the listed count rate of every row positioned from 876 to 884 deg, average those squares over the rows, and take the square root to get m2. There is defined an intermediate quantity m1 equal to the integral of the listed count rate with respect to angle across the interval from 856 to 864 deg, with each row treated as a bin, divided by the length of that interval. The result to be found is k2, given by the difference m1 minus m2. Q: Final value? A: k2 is -76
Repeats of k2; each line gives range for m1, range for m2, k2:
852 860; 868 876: -86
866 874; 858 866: 34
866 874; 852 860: 80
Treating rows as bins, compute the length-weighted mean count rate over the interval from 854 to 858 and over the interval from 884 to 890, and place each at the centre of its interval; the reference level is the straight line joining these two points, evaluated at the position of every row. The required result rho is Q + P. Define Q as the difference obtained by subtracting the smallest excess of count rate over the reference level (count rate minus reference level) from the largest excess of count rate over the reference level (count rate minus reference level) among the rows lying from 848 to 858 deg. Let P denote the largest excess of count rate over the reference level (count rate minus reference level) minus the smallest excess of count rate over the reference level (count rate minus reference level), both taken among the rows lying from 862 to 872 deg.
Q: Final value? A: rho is 87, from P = 21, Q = 66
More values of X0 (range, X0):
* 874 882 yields 328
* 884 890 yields 348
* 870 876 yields 315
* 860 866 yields 284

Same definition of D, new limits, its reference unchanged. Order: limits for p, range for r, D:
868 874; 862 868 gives -5.6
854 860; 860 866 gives -5.2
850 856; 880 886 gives -4.4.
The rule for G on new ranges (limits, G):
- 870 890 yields 885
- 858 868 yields 865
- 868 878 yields 873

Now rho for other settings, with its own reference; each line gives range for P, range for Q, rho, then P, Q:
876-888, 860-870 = 77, 33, 44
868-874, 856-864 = 35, 1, 34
